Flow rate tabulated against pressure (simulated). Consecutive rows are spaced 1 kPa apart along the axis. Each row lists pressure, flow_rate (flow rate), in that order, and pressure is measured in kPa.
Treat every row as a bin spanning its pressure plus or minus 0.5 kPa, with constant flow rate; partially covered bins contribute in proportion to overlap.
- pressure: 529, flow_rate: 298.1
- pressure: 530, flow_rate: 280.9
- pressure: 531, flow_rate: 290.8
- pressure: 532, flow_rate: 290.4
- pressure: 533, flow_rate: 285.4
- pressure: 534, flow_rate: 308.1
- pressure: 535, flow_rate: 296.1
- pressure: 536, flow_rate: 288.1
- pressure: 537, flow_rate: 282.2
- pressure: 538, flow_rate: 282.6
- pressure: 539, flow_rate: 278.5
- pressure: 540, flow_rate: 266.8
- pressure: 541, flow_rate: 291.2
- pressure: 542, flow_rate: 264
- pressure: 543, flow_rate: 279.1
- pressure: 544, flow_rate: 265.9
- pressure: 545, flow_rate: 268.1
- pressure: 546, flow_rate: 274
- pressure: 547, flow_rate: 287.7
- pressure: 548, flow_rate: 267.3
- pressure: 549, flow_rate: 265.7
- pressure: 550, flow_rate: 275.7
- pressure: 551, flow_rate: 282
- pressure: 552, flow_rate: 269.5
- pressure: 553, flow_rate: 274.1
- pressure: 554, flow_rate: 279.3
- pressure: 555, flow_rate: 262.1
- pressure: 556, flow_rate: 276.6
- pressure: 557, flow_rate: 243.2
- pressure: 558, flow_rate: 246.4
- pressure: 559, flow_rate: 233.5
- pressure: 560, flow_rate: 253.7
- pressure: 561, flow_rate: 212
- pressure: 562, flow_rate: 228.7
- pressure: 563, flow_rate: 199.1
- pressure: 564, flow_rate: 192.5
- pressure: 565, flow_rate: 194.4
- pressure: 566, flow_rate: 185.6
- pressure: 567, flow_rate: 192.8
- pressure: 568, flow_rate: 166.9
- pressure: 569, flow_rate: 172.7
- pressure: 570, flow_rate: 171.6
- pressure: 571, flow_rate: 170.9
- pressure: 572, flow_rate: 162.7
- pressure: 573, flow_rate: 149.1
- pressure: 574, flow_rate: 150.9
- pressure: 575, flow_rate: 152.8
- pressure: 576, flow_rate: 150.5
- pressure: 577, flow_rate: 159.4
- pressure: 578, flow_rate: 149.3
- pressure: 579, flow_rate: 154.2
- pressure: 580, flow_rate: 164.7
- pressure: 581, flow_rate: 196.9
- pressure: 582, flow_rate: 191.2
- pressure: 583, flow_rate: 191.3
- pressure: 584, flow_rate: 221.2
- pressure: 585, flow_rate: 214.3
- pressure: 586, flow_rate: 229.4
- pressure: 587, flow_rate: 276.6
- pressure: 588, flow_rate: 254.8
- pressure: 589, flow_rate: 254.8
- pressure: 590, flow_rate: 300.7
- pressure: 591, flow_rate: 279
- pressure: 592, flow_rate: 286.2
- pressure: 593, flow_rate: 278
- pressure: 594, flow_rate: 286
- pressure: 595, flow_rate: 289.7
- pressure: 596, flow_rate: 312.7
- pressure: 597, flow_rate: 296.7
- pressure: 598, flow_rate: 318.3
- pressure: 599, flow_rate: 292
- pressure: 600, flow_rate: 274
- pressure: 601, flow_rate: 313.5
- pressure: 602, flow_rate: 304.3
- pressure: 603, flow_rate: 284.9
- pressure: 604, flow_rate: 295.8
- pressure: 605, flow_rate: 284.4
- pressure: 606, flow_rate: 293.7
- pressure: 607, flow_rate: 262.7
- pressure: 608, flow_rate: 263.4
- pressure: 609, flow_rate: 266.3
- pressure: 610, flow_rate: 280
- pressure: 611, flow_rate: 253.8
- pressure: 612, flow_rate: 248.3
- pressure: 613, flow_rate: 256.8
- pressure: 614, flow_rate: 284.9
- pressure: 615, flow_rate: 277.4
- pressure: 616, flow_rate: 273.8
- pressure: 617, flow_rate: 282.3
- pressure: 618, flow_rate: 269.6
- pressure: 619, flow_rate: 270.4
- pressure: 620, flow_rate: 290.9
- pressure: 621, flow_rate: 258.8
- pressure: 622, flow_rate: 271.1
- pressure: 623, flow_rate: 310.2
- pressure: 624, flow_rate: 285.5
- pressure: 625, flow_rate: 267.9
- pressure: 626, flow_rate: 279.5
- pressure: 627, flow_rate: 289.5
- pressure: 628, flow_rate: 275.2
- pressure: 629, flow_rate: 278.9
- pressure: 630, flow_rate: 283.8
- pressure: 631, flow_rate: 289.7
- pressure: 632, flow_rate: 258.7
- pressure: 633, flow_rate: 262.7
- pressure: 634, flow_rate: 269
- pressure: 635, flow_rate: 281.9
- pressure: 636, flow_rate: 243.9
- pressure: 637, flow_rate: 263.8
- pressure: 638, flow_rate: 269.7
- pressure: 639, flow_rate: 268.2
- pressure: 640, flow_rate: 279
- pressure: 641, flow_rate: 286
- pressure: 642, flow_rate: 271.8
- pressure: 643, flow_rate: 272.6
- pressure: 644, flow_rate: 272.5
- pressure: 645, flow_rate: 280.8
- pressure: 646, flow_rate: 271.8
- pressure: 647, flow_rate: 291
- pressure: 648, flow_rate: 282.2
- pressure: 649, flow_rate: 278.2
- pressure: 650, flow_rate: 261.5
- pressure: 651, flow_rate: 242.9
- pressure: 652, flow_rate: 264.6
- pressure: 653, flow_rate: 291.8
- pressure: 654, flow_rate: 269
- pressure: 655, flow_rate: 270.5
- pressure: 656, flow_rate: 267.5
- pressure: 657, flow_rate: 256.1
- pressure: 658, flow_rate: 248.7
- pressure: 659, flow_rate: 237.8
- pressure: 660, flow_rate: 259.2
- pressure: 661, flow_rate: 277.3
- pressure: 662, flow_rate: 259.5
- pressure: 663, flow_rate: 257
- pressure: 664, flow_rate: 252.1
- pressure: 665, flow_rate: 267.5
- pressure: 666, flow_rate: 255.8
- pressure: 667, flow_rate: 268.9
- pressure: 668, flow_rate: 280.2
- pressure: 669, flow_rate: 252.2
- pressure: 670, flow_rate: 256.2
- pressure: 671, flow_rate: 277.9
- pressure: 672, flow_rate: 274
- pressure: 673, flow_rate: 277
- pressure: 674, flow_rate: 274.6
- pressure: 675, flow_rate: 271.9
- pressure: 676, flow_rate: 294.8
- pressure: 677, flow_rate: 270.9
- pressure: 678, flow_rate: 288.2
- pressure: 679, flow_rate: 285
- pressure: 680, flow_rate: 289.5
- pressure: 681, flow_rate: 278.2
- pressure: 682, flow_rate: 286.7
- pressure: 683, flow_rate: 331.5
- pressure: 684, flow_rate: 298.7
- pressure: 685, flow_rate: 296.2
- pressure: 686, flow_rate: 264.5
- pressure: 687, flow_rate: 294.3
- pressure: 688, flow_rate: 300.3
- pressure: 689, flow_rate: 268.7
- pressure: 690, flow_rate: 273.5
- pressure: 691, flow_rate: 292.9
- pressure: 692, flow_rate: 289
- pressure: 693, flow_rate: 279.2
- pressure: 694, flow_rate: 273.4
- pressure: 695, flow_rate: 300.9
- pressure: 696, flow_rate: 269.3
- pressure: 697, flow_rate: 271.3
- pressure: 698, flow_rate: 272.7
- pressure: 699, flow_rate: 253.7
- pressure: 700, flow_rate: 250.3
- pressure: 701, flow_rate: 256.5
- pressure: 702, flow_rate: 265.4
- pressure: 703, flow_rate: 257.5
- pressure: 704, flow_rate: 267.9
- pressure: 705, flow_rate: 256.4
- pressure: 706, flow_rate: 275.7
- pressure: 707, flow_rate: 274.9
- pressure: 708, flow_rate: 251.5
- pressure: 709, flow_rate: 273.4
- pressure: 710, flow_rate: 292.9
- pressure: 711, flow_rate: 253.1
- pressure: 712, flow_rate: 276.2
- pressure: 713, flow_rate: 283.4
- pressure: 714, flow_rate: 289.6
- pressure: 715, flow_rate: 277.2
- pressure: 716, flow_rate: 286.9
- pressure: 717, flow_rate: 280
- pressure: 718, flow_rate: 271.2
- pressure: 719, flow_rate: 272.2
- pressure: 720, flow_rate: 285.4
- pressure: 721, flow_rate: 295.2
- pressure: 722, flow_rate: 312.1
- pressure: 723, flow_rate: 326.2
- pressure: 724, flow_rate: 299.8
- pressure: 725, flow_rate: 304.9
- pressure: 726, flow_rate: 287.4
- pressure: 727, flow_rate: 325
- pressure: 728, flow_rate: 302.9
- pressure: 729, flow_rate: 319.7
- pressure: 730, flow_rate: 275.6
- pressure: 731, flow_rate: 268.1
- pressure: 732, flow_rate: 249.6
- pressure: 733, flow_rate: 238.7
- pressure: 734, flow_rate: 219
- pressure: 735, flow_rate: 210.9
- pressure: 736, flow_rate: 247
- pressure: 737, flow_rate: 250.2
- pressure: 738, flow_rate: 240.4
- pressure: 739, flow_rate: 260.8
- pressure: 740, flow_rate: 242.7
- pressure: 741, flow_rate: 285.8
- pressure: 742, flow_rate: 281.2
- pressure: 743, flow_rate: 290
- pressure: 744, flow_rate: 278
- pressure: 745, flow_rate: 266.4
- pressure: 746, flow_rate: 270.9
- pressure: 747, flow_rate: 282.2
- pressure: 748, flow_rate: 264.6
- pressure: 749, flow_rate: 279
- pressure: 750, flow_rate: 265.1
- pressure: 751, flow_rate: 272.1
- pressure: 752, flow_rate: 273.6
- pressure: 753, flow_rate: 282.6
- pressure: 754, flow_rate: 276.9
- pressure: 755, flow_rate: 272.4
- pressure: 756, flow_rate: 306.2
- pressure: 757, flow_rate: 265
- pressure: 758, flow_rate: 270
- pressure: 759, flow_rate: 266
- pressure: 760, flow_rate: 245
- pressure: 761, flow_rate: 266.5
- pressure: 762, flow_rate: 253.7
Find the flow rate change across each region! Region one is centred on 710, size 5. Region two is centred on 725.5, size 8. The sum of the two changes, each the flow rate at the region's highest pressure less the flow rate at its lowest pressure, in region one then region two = 32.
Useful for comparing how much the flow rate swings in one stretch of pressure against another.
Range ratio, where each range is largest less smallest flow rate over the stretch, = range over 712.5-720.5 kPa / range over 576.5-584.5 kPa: 0.26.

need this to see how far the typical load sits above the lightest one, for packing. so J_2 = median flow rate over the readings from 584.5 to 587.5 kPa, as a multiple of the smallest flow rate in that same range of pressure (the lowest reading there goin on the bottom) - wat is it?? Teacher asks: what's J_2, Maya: 1.07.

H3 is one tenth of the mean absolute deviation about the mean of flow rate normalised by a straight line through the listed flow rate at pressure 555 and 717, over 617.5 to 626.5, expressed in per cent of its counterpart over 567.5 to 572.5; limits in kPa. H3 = 34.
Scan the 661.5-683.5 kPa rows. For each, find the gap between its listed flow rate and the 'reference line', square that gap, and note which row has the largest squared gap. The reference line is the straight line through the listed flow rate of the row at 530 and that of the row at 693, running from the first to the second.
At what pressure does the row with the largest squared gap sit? 683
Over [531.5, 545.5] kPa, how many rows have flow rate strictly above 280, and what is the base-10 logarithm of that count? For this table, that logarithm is 0.90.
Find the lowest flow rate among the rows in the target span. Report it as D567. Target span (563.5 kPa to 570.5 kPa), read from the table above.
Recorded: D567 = 166.9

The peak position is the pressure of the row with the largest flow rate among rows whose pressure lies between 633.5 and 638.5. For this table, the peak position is 635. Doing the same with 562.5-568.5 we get 563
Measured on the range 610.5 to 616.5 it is 614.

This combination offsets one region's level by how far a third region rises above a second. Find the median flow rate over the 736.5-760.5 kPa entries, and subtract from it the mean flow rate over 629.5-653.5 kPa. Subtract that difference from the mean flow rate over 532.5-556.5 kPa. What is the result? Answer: 279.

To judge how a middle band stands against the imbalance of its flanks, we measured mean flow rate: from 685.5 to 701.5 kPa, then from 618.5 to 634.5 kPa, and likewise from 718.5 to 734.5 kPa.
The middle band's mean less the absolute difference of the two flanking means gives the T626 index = 267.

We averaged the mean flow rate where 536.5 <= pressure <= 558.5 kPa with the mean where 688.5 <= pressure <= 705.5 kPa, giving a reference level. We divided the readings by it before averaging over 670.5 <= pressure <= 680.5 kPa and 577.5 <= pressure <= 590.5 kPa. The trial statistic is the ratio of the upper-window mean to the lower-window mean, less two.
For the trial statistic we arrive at -0.70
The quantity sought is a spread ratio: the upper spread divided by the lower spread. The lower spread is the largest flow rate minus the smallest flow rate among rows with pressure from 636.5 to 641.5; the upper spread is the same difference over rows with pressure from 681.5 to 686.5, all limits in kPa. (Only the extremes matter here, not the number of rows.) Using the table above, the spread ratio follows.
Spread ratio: 3.0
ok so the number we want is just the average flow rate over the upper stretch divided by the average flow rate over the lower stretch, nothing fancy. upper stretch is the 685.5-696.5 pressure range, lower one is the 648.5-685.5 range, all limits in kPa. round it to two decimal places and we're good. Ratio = 1.04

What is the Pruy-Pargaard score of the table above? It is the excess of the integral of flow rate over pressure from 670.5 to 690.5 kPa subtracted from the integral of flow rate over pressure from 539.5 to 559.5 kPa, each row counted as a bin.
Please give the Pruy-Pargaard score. -324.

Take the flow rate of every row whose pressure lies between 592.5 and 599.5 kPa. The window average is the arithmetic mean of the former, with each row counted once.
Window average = 296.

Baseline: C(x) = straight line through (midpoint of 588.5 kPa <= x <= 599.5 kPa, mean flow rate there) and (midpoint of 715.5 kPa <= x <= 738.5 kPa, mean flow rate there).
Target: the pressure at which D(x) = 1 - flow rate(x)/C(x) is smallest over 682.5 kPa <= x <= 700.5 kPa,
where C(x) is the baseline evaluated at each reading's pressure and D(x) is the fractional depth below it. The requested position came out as 683 kPa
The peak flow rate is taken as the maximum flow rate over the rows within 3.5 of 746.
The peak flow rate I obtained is 290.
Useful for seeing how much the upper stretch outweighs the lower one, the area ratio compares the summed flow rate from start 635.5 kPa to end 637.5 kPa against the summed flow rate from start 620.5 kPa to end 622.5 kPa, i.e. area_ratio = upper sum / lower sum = 0.96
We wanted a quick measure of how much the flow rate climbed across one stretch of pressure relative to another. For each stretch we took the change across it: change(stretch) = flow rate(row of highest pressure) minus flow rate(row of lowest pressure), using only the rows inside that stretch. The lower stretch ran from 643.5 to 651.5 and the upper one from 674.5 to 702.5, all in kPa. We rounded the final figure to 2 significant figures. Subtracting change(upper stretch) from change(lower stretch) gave -23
